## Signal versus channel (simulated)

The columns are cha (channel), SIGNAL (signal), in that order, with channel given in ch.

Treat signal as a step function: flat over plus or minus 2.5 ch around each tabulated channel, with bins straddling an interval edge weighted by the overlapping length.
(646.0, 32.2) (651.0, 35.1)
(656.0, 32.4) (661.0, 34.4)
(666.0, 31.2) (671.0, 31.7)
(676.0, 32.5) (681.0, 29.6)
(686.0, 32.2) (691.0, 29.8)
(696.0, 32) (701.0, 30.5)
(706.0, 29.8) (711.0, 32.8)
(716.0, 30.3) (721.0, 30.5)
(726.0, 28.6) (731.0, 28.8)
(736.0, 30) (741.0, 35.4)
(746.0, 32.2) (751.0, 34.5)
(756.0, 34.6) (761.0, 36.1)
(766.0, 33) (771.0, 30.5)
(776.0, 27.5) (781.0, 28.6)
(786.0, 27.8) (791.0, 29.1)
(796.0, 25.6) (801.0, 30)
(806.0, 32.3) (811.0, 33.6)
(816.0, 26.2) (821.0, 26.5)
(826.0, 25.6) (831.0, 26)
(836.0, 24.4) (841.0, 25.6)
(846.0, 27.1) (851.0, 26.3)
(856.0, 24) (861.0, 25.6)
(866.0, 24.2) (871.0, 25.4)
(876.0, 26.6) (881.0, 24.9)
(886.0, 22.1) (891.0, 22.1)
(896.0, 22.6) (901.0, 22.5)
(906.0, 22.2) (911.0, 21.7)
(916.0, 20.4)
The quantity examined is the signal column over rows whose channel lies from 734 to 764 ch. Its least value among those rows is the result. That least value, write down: 30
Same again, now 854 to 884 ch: 24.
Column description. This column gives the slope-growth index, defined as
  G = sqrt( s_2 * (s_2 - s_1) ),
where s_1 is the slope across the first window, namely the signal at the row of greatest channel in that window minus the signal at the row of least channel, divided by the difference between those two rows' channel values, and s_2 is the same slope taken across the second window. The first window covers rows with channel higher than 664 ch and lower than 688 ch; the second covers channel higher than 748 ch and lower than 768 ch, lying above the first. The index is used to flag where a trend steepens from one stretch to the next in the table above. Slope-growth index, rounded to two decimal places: 0.12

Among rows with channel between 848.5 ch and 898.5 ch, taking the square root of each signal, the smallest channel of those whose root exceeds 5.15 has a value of 876.0 ch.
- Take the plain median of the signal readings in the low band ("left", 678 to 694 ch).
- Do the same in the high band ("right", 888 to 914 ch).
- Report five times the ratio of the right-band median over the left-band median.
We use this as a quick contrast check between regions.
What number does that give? 3.7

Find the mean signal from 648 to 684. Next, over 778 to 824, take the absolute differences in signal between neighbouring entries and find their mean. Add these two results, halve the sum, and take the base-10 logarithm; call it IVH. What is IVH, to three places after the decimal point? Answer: 1.244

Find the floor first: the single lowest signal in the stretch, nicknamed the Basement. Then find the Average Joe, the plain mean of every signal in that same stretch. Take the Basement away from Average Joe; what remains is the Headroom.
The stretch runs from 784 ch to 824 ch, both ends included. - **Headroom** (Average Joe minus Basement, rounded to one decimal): 3.3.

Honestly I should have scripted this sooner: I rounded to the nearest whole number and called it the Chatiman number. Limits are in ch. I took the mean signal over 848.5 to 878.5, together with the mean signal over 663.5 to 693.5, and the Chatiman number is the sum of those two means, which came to 57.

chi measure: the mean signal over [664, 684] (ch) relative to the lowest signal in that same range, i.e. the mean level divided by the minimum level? 1.06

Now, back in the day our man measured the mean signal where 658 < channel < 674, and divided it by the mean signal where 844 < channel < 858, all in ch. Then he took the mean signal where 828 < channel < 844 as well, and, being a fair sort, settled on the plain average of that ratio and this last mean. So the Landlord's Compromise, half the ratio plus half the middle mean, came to 13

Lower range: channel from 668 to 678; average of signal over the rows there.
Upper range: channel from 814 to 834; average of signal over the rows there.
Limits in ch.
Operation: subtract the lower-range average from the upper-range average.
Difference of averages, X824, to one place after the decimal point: -6.0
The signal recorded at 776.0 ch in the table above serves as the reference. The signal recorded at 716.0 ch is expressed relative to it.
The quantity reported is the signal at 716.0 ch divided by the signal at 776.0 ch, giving 1.1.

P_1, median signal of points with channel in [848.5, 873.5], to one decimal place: 25.4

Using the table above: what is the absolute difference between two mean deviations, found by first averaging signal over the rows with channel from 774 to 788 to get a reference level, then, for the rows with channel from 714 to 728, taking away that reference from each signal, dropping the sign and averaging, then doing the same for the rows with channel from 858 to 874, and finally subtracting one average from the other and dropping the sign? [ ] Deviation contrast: 1.1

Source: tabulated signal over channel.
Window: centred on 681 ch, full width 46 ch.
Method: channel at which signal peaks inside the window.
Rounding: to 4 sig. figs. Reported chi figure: 661.0 ch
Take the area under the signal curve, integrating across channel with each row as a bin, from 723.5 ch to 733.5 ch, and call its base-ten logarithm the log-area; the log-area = 2.46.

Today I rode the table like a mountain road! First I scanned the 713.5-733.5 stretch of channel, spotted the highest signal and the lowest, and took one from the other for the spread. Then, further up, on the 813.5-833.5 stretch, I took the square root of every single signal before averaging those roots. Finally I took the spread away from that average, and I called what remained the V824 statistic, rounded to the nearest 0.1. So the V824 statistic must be 3.2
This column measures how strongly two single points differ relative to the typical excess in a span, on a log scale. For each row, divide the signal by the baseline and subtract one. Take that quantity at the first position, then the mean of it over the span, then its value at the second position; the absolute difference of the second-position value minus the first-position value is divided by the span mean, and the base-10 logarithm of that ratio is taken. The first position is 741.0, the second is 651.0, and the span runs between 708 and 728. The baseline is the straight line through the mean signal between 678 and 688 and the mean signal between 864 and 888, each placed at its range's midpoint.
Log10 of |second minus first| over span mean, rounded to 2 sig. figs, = 0.66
